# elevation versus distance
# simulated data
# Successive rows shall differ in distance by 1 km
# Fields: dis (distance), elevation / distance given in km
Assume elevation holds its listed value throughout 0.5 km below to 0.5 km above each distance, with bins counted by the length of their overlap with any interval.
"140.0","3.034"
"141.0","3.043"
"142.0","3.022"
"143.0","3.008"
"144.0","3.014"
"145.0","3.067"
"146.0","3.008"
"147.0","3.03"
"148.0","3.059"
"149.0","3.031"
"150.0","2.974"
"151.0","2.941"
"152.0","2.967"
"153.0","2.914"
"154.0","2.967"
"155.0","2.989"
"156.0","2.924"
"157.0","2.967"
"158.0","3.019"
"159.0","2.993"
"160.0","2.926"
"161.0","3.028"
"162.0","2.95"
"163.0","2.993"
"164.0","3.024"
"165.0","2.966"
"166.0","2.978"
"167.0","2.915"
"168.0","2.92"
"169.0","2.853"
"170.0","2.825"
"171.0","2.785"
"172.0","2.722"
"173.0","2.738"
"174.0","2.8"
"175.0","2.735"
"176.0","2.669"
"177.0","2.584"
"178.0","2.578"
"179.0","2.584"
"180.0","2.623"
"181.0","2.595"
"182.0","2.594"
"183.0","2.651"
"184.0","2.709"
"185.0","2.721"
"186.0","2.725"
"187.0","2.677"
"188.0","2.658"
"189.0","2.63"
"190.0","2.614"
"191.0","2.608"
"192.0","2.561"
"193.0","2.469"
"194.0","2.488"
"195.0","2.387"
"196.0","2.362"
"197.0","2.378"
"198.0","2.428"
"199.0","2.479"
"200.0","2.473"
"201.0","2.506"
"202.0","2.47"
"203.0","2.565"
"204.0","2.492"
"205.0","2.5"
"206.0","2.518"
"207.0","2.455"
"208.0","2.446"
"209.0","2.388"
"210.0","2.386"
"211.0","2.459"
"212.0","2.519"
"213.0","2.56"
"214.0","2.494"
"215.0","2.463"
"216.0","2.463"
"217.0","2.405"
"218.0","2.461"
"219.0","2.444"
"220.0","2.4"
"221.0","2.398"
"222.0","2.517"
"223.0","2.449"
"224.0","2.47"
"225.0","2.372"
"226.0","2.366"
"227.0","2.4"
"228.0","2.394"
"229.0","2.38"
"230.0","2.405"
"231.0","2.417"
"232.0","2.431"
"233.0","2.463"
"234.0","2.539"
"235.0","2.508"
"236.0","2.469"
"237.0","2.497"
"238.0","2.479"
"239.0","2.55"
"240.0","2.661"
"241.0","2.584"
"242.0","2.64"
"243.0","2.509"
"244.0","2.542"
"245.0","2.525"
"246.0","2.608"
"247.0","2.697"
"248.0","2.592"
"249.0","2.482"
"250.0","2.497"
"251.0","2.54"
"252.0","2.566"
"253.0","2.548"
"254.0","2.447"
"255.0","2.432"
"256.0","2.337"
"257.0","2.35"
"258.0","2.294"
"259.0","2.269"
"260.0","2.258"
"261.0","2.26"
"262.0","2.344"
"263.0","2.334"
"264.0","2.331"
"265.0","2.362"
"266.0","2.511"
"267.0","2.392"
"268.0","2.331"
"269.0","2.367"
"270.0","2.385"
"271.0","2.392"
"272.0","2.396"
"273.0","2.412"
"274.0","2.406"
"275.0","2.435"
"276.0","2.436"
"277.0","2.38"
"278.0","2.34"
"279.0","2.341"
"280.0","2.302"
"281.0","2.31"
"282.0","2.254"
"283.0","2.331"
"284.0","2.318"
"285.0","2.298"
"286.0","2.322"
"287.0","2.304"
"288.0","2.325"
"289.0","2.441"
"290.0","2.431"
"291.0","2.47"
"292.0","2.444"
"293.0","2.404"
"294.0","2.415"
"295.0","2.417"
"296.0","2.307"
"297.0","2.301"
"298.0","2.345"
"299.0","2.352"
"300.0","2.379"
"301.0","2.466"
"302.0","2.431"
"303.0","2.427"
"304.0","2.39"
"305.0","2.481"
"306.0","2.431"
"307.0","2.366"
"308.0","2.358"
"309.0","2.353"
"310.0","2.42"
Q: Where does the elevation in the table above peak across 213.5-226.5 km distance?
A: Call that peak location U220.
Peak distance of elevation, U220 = 222.0 km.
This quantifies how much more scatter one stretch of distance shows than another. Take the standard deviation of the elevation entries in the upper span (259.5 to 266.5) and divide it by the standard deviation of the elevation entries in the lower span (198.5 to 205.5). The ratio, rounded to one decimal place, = 2.6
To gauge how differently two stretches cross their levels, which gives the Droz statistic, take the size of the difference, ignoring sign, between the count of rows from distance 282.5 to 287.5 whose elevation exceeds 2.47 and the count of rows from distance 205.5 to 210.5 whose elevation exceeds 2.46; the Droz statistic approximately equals 1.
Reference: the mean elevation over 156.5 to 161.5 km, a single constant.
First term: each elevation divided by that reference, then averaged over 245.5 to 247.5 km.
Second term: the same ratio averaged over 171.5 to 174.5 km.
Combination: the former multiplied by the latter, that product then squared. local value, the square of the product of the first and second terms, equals 0.67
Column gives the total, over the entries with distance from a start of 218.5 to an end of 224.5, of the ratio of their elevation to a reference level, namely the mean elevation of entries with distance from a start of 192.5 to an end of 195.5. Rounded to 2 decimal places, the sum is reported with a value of 6.00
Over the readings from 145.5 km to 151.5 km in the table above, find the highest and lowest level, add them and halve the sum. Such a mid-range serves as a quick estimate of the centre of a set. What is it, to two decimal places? 3.00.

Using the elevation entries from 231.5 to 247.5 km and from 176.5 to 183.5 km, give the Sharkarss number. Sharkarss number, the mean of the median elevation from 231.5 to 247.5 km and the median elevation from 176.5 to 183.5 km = 2.56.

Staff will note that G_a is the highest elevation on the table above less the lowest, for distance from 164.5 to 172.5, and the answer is 0.26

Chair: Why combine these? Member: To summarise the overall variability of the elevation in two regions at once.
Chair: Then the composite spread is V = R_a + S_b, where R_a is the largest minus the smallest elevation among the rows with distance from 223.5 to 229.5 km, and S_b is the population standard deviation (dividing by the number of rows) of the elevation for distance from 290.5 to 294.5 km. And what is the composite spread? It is 0.130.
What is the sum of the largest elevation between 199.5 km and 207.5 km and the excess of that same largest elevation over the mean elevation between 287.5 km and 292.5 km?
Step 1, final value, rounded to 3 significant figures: 2.71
